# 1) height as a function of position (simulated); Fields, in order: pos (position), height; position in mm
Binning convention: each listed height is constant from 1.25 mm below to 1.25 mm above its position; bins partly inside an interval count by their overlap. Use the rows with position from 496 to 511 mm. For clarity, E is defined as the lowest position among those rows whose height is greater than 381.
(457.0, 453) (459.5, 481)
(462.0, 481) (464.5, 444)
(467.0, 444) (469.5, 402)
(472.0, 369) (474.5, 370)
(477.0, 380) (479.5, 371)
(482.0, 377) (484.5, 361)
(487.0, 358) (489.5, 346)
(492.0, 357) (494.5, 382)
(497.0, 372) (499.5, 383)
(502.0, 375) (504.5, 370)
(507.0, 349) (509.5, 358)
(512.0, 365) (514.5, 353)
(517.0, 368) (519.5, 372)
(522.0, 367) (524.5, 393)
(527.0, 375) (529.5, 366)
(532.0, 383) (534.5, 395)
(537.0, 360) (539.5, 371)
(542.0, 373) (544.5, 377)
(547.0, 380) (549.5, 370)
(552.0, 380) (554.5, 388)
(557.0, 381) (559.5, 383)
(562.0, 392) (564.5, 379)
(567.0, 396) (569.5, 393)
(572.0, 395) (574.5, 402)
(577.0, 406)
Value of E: 499.5 mm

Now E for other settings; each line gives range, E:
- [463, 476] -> 464.5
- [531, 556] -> 532.0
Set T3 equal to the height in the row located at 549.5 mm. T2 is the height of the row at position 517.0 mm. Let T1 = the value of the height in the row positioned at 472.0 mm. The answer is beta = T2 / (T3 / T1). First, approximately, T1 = 369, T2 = 368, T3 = 370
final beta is 367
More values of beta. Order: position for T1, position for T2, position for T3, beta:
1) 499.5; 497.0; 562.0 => 363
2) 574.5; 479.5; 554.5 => 384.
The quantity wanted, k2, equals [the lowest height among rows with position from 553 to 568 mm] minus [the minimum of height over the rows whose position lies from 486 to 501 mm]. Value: 33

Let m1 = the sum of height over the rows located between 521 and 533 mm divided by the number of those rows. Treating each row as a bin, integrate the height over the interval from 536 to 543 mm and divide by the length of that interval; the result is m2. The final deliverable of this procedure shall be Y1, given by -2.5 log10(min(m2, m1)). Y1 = -6.41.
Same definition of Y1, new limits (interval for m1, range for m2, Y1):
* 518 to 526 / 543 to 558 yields -6.44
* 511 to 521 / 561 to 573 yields -6.40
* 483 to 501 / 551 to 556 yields -6.41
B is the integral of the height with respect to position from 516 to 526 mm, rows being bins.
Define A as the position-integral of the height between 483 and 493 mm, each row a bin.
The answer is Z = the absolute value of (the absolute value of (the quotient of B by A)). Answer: 1.05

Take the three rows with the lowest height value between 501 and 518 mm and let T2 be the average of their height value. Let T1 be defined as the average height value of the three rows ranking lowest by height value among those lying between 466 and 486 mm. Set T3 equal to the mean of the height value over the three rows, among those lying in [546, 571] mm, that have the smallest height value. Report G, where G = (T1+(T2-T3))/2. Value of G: 172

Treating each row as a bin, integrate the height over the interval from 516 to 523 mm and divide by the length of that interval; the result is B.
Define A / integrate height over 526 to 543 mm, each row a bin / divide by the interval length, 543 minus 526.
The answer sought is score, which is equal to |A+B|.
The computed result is 744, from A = 375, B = 369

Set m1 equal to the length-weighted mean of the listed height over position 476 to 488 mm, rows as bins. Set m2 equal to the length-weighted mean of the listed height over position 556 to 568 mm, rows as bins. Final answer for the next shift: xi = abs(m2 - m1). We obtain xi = 17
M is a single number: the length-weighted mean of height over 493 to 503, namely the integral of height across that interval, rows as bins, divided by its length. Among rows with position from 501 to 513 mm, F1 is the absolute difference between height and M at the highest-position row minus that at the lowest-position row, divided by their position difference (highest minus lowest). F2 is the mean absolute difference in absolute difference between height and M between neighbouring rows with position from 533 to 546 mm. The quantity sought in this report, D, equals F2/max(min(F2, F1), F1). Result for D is 4.3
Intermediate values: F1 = 1.0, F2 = 4.3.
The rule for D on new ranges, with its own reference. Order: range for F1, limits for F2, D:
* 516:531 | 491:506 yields 31.5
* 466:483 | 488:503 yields -1.4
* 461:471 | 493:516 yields -0.7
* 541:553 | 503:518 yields -61.0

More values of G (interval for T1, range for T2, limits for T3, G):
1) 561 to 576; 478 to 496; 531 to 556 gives 187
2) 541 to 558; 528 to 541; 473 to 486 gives 186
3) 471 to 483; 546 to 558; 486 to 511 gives 198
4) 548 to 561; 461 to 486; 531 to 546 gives 188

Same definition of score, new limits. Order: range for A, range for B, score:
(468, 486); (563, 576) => 770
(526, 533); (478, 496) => 739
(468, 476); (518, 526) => 759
